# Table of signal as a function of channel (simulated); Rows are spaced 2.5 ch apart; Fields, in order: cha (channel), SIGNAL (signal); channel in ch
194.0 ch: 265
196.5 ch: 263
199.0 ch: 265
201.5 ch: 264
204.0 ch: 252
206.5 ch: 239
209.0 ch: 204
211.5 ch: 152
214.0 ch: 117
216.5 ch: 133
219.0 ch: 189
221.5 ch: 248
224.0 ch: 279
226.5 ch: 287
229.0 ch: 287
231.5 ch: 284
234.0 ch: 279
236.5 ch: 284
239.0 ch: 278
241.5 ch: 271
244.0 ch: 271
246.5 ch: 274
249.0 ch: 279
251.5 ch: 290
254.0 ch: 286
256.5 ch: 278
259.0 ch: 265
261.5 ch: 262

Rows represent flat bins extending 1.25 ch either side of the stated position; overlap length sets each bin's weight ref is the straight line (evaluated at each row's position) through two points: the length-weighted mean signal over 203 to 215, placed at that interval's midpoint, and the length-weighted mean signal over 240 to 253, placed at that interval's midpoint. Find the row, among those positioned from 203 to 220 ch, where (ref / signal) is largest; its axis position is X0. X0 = 214.0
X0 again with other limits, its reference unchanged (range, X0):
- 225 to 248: 246.5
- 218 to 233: 219.0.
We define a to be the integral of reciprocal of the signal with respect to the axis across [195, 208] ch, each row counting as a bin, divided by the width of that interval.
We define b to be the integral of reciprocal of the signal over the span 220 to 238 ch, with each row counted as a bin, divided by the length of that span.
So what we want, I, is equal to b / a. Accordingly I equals 0.92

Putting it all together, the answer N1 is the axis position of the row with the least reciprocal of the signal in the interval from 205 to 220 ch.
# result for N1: 206.5 ch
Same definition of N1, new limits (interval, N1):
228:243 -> 229.0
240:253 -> 251.5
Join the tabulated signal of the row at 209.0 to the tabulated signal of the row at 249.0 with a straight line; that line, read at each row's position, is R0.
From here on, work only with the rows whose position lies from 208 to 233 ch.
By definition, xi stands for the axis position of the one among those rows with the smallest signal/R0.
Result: 214.0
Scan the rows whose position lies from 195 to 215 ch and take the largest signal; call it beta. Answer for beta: 265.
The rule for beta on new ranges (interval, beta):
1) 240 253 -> 290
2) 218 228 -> 287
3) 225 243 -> 287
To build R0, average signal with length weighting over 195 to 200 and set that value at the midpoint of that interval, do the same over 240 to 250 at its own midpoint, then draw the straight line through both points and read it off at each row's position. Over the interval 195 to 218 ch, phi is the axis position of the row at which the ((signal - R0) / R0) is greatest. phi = 199.0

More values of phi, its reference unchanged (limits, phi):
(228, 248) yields 229.0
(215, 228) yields 226.5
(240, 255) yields 251.5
